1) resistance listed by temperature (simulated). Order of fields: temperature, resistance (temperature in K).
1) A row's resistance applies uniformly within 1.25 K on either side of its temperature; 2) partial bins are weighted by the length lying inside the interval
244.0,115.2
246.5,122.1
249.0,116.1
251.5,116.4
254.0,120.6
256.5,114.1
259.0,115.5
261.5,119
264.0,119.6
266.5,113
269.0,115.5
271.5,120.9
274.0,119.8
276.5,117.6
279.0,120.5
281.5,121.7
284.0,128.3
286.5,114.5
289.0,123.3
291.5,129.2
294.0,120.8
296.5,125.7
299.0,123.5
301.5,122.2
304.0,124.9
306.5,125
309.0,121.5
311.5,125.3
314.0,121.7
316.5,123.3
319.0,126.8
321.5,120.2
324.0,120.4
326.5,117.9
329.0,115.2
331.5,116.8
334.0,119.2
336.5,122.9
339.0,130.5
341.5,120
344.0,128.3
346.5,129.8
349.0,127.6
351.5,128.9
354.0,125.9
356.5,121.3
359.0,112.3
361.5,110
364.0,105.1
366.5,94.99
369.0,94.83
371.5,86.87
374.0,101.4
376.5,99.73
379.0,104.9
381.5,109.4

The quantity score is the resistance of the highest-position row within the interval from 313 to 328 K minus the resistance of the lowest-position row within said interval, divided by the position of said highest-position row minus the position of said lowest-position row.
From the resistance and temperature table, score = -0.3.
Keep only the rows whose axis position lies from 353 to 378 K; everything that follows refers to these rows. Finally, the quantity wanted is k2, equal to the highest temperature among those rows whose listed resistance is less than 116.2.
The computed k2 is 376.5 K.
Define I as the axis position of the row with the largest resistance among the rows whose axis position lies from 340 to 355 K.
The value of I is 346.5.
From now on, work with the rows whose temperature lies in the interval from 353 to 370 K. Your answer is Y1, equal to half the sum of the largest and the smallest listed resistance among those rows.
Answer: 110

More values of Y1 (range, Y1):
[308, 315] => 123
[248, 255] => 118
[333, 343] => 125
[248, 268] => 117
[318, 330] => 121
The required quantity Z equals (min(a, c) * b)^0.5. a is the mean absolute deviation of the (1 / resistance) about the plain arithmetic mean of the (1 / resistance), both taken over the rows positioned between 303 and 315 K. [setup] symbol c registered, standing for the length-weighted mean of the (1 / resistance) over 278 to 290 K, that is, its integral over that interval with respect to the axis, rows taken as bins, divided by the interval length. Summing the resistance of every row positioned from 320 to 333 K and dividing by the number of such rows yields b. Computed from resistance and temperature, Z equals 0.11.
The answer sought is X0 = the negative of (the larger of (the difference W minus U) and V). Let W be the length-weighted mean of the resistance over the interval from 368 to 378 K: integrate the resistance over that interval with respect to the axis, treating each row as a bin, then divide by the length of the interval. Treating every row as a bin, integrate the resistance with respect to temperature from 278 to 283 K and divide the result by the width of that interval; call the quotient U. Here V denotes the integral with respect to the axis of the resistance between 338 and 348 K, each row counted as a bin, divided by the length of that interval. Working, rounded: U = 121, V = 127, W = 96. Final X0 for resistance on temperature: -127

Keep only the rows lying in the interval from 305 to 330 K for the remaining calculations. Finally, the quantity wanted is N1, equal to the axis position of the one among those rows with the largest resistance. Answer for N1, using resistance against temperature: 319.0 K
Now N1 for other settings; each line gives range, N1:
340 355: 346.5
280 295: 291.5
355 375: 356.5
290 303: 291.5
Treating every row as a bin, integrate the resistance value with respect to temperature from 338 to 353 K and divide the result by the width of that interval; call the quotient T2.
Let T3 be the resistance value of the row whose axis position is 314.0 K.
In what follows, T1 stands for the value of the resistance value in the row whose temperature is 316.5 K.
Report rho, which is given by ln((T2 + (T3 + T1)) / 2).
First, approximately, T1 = 123.3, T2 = 127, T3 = 121.7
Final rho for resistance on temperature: 5.23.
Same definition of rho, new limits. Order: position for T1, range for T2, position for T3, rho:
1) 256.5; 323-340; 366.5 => 5.10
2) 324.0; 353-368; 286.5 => 5.15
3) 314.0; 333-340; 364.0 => 5.17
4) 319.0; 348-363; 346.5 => 5.24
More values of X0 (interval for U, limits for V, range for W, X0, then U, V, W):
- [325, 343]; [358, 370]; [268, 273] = -103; 120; 103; 118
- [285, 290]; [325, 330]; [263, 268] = -117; 119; 117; 116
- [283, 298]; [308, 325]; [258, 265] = -123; 124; 123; 118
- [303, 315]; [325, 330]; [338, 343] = -117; 124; 117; 125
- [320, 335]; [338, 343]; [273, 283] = -125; 118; 125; 120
